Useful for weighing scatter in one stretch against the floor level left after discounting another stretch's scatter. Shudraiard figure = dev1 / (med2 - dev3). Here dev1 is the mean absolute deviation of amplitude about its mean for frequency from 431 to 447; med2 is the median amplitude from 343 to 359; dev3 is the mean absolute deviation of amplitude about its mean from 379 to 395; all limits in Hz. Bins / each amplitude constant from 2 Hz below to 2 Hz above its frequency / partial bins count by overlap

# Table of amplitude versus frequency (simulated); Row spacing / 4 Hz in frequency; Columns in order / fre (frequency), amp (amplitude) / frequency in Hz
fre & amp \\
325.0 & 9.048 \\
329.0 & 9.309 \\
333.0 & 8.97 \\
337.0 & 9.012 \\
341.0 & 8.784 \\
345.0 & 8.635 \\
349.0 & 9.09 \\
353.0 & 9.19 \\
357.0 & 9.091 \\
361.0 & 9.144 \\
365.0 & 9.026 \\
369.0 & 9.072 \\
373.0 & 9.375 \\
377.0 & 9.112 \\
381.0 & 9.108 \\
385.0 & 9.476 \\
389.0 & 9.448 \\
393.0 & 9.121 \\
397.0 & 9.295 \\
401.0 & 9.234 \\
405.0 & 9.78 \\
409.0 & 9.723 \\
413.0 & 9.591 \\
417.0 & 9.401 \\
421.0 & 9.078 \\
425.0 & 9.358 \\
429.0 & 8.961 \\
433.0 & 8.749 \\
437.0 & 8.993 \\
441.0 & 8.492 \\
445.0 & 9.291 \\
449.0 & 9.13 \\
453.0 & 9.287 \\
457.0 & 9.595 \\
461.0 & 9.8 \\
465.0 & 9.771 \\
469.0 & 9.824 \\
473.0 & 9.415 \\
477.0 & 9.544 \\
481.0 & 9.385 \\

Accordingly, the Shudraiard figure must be 0.0292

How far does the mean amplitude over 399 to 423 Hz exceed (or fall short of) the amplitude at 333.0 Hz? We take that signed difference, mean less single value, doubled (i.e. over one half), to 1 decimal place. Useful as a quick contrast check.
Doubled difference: 1.0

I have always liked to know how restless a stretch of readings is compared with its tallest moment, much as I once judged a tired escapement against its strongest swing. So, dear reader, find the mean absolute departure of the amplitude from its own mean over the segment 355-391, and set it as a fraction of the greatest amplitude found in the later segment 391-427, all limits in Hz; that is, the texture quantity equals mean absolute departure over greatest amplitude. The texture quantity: 0.0155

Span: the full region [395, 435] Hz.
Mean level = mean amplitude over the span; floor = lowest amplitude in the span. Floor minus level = -0.6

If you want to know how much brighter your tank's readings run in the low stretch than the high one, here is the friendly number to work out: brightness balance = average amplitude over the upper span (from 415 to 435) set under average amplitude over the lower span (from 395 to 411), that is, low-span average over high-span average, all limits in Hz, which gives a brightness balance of 1.04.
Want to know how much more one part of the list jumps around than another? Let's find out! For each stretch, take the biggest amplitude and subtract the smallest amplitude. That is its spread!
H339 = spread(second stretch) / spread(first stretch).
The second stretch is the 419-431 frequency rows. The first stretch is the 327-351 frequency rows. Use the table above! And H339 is 0.59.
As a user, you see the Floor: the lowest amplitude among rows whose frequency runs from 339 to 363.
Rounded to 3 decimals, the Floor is 8.635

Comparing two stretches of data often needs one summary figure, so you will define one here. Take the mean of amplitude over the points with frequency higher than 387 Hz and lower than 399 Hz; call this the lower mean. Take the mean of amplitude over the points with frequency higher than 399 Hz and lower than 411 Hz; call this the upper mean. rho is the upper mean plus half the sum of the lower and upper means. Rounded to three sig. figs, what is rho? 19.0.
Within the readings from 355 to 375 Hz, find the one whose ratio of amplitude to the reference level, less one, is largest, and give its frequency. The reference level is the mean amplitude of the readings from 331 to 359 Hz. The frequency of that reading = 373.0 Hz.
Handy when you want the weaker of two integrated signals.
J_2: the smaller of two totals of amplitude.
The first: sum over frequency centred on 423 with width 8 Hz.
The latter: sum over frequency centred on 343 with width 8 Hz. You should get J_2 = 17.4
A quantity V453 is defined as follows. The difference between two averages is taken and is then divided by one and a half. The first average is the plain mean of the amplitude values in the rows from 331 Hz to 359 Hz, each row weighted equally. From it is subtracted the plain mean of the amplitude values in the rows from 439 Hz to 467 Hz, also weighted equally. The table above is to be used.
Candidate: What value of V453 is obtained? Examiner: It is -0.25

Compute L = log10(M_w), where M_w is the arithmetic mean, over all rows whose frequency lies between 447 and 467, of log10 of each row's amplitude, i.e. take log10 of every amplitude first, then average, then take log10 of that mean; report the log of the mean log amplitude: -0.010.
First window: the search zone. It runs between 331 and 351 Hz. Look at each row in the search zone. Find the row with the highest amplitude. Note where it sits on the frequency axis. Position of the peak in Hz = 349.0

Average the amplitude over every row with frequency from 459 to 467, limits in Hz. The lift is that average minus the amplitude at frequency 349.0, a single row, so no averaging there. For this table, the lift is 0.7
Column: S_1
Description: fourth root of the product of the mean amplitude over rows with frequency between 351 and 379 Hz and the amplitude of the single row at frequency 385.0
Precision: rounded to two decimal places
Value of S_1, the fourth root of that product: 3.05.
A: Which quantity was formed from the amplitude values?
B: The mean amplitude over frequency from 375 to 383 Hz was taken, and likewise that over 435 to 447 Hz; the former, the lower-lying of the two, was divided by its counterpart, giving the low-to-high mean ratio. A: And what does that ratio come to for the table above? 1.02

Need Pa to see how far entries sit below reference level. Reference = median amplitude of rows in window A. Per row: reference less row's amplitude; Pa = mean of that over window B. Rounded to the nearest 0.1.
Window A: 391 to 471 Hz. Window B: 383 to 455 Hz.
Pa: 0.0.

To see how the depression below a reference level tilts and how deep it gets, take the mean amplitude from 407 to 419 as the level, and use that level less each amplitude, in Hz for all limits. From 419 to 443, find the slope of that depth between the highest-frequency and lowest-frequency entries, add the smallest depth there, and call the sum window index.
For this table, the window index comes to 0.2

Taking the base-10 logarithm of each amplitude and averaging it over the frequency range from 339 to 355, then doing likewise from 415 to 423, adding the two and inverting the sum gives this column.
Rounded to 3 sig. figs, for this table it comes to 0.522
